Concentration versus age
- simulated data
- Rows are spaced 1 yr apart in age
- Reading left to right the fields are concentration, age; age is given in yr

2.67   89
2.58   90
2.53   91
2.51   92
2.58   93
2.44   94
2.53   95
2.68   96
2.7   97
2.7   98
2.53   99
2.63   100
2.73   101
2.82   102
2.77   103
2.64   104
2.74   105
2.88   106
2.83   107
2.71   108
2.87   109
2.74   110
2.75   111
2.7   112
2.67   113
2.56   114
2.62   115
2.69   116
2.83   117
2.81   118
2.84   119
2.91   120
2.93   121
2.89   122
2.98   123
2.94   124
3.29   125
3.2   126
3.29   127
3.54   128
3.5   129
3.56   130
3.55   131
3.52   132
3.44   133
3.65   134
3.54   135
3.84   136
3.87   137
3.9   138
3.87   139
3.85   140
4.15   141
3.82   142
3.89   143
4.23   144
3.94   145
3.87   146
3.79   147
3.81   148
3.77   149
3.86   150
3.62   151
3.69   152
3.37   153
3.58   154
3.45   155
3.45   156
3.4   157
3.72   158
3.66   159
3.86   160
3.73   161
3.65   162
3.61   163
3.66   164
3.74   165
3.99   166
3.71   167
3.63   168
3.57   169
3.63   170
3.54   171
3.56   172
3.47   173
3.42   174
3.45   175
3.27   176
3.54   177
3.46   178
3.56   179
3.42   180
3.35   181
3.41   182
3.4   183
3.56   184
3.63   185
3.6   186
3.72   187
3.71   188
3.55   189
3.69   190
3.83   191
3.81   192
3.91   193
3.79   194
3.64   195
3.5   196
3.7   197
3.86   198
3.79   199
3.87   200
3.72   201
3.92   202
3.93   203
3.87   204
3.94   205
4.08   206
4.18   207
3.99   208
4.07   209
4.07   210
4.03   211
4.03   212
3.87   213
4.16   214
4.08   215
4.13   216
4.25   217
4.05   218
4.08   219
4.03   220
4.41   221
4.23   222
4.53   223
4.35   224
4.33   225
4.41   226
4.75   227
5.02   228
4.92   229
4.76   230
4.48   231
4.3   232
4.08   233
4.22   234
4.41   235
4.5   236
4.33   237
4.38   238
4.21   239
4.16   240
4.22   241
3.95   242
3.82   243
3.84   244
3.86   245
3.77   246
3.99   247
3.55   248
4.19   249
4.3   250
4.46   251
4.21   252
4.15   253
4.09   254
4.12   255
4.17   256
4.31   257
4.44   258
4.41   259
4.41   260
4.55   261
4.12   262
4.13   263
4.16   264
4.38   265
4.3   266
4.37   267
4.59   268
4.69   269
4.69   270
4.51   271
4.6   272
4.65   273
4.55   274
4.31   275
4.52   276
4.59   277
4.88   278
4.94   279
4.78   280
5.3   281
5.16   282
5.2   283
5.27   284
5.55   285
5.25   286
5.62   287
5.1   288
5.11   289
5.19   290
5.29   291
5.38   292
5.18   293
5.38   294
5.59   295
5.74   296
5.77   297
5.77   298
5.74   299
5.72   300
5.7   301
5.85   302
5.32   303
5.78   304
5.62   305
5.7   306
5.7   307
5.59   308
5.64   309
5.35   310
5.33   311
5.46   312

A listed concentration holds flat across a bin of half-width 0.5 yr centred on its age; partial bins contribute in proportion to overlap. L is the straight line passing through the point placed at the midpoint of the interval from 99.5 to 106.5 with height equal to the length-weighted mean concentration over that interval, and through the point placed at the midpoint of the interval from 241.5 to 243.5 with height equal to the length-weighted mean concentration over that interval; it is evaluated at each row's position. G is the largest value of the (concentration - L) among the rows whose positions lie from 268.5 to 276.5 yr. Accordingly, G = 0.59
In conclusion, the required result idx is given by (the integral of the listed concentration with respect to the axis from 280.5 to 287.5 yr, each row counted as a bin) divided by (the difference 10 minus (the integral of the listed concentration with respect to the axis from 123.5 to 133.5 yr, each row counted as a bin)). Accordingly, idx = -1.6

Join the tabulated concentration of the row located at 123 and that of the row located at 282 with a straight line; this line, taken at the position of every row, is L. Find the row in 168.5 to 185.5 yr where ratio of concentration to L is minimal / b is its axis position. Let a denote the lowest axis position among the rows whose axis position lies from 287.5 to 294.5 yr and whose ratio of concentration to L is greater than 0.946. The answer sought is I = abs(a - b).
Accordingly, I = 112 yr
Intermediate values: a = 288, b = 176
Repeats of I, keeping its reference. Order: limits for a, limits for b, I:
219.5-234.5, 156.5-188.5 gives 45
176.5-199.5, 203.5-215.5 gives 36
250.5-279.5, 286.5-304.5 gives 11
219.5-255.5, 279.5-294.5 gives 59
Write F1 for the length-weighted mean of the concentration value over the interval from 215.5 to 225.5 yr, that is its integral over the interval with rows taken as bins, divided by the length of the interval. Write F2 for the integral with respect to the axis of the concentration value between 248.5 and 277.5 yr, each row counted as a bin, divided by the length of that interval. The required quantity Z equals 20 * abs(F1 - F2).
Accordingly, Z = 3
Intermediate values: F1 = 4.24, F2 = 4.4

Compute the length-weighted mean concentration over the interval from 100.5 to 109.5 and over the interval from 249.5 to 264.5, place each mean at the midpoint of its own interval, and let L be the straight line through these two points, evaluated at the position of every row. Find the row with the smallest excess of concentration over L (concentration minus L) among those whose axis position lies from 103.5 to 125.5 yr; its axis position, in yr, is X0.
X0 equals 114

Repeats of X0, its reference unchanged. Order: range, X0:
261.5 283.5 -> 262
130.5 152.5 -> 133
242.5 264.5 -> 248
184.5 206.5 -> 196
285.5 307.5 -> 288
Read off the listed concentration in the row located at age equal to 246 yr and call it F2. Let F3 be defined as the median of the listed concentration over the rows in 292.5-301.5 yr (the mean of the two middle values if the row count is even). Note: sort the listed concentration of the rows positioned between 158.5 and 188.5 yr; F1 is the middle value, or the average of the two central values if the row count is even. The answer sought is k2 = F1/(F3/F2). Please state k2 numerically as 2.4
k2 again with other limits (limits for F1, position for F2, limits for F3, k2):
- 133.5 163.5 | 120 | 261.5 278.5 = 2.4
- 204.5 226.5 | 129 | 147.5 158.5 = 3.9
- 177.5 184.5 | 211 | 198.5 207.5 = 3.5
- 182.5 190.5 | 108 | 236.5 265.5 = 2.3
